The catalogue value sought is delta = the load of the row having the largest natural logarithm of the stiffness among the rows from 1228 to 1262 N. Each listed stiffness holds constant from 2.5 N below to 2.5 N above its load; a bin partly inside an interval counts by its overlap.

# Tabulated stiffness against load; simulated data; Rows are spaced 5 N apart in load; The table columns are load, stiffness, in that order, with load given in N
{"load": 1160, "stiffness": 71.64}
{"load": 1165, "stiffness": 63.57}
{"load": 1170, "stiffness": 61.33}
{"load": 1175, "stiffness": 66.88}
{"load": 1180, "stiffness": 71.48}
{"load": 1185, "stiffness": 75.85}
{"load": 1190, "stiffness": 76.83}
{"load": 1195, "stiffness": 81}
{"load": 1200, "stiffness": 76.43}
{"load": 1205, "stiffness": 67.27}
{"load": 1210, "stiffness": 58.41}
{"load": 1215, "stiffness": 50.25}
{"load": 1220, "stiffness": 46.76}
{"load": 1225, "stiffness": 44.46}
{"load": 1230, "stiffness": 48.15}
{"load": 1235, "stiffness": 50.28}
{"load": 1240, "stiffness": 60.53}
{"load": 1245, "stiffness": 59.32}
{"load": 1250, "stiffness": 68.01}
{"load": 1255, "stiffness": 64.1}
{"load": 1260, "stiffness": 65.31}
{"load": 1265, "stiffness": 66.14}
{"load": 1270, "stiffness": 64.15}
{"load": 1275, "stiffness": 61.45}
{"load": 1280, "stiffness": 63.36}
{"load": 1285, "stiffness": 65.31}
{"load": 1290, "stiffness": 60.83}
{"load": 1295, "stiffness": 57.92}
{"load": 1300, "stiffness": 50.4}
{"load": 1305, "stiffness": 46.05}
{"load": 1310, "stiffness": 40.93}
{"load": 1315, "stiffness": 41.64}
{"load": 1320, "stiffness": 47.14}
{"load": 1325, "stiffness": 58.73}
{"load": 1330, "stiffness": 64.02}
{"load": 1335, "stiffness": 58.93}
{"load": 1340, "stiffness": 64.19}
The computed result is 1250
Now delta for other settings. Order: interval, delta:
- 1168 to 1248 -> 1195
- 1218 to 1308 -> 1250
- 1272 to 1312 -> 1285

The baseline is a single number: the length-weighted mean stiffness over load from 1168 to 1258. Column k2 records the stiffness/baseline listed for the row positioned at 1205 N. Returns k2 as 1.07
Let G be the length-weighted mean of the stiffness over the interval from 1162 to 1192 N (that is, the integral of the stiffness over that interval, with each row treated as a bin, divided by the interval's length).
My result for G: 69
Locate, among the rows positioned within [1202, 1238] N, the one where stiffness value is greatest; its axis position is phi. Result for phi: 1205 N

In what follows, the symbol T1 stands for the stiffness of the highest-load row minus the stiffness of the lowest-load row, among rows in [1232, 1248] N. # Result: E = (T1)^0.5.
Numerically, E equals 3.0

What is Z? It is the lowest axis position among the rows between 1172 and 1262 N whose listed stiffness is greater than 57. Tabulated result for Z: 1175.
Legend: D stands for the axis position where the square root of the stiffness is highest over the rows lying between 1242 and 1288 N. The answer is 1250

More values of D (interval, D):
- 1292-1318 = 1295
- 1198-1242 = 1200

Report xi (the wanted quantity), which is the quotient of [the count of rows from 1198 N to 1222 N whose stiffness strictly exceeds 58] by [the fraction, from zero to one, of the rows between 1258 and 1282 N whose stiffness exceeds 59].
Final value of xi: 3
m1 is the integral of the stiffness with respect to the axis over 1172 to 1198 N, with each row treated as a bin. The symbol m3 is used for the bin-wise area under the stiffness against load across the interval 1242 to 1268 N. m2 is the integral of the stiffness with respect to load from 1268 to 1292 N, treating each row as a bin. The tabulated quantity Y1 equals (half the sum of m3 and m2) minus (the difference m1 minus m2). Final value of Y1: 1179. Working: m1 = 1929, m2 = 1513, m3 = 1677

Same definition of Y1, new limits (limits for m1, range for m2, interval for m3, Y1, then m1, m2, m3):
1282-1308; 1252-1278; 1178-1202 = 1969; 1455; 1671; 1834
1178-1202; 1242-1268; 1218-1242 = 1280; 1834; 1677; 1197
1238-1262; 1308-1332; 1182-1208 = 1267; 1523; 1210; 1952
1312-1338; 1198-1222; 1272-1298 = 1547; 1405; 1434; 1602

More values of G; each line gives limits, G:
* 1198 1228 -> 57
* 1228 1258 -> 59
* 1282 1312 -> 54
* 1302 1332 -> 50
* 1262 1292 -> 64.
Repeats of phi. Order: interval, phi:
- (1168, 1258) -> 1195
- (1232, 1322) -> 1250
